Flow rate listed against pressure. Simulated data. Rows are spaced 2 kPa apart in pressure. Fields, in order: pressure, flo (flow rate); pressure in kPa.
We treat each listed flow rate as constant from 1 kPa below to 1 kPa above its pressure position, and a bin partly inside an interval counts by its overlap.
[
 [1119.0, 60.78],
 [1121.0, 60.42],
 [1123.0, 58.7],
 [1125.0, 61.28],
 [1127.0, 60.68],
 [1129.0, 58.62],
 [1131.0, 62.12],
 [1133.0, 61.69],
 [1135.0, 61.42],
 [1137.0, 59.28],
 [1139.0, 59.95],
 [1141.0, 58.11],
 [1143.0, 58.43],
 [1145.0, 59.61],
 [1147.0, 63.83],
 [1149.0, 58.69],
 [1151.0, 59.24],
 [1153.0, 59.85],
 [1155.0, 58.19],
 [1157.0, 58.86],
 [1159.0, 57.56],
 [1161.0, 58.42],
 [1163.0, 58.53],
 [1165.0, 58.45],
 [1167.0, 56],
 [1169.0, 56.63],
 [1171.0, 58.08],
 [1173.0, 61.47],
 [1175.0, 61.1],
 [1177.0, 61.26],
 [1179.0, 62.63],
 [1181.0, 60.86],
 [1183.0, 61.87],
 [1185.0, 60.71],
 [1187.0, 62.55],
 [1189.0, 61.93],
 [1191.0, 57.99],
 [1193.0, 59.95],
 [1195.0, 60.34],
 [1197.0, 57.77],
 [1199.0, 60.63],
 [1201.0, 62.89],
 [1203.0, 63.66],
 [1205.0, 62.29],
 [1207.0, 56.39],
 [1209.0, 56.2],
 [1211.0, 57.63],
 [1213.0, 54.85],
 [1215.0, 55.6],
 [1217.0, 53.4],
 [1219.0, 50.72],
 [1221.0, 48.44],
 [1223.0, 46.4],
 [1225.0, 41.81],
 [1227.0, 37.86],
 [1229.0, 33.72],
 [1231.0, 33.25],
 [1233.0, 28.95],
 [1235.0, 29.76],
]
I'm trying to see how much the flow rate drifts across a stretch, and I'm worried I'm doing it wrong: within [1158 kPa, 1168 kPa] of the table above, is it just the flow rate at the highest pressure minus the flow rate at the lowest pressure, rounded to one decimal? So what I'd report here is -1.6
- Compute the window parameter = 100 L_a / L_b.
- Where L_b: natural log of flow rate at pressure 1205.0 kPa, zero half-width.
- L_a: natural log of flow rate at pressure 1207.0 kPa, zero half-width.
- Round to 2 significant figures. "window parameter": 98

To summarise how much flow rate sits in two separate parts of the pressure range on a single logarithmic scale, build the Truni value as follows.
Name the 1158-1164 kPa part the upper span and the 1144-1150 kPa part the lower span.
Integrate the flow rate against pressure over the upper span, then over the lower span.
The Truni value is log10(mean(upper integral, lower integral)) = 2.55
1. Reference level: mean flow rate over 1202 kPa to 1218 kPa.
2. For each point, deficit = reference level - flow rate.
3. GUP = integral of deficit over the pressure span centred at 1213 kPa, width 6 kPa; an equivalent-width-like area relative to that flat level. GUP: 9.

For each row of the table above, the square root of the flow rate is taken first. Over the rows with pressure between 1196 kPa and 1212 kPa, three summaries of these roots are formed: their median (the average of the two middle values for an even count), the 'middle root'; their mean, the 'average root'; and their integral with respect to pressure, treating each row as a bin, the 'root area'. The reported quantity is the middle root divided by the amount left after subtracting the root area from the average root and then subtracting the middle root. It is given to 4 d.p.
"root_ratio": -0.0623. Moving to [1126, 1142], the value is -0.0625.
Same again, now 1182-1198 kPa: -0.0626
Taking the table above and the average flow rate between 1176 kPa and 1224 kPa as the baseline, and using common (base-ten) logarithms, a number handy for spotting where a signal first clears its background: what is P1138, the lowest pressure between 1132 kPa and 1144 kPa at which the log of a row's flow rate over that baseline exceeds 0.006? 1133.0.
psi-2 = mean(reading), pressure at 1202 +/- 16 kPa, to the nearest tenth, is 59.0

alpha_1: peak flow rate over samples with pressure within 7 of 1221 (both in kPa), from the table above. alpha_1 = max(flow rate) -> 55.6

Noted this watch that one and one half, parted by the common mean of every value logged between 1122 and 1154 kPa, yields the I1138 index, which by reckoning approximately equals 0.0250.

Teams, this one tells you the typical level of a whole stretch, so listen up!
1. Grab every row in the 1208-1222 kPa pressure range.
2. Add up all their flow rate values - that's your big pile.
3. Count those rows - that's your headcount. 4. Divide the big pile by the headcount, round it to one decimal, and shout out 53.8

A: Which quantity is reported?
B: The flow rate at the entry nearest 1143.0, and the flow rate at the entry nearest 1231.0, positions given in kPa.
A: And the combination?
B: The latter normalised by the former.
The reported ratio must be 0.57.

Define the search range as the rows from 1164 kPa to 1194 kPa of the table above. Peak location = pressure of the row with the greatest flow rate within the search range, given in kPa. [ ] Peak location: 1179.0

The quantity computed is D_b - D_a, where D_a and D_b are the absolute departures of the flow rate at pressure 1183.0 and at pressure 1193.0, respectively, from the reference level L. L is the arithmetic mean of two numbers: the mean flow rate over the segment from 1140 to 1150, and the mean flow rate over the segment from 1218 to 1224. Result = -2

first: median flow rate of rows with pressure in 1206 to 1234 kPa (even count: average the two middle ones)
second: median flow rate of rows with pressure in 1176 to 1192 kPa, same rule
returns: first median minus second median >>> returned -12.0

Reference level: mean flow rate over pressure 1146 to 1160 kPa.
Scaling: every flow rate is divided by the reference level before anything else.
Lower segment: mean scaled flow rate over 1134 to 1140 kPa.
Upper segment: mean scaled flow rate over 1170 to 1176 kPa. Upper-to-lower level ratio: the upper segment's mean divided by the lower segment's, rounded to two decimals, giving 1.00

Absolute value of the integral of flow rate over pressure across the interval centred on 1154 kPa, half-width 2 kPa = 236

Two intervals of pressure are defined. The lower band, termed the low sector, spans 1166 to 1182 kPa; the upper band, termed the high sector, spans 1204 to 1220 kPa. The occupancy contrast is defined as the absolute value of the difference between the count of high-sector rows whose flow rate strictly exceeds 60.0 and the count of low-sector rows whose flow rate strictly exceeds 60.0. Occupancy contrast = 4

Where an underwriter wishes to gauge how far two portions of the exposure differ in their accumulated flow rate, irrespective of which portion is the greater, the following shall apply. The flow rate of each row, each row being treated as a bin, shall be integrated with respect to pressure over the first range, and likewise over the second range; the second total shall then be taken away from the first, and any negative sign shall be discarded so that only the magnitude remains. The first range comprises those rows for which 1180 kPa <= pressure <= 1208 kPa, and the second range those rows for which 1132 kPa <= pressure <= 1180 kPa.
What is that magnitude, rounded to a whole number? 1155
